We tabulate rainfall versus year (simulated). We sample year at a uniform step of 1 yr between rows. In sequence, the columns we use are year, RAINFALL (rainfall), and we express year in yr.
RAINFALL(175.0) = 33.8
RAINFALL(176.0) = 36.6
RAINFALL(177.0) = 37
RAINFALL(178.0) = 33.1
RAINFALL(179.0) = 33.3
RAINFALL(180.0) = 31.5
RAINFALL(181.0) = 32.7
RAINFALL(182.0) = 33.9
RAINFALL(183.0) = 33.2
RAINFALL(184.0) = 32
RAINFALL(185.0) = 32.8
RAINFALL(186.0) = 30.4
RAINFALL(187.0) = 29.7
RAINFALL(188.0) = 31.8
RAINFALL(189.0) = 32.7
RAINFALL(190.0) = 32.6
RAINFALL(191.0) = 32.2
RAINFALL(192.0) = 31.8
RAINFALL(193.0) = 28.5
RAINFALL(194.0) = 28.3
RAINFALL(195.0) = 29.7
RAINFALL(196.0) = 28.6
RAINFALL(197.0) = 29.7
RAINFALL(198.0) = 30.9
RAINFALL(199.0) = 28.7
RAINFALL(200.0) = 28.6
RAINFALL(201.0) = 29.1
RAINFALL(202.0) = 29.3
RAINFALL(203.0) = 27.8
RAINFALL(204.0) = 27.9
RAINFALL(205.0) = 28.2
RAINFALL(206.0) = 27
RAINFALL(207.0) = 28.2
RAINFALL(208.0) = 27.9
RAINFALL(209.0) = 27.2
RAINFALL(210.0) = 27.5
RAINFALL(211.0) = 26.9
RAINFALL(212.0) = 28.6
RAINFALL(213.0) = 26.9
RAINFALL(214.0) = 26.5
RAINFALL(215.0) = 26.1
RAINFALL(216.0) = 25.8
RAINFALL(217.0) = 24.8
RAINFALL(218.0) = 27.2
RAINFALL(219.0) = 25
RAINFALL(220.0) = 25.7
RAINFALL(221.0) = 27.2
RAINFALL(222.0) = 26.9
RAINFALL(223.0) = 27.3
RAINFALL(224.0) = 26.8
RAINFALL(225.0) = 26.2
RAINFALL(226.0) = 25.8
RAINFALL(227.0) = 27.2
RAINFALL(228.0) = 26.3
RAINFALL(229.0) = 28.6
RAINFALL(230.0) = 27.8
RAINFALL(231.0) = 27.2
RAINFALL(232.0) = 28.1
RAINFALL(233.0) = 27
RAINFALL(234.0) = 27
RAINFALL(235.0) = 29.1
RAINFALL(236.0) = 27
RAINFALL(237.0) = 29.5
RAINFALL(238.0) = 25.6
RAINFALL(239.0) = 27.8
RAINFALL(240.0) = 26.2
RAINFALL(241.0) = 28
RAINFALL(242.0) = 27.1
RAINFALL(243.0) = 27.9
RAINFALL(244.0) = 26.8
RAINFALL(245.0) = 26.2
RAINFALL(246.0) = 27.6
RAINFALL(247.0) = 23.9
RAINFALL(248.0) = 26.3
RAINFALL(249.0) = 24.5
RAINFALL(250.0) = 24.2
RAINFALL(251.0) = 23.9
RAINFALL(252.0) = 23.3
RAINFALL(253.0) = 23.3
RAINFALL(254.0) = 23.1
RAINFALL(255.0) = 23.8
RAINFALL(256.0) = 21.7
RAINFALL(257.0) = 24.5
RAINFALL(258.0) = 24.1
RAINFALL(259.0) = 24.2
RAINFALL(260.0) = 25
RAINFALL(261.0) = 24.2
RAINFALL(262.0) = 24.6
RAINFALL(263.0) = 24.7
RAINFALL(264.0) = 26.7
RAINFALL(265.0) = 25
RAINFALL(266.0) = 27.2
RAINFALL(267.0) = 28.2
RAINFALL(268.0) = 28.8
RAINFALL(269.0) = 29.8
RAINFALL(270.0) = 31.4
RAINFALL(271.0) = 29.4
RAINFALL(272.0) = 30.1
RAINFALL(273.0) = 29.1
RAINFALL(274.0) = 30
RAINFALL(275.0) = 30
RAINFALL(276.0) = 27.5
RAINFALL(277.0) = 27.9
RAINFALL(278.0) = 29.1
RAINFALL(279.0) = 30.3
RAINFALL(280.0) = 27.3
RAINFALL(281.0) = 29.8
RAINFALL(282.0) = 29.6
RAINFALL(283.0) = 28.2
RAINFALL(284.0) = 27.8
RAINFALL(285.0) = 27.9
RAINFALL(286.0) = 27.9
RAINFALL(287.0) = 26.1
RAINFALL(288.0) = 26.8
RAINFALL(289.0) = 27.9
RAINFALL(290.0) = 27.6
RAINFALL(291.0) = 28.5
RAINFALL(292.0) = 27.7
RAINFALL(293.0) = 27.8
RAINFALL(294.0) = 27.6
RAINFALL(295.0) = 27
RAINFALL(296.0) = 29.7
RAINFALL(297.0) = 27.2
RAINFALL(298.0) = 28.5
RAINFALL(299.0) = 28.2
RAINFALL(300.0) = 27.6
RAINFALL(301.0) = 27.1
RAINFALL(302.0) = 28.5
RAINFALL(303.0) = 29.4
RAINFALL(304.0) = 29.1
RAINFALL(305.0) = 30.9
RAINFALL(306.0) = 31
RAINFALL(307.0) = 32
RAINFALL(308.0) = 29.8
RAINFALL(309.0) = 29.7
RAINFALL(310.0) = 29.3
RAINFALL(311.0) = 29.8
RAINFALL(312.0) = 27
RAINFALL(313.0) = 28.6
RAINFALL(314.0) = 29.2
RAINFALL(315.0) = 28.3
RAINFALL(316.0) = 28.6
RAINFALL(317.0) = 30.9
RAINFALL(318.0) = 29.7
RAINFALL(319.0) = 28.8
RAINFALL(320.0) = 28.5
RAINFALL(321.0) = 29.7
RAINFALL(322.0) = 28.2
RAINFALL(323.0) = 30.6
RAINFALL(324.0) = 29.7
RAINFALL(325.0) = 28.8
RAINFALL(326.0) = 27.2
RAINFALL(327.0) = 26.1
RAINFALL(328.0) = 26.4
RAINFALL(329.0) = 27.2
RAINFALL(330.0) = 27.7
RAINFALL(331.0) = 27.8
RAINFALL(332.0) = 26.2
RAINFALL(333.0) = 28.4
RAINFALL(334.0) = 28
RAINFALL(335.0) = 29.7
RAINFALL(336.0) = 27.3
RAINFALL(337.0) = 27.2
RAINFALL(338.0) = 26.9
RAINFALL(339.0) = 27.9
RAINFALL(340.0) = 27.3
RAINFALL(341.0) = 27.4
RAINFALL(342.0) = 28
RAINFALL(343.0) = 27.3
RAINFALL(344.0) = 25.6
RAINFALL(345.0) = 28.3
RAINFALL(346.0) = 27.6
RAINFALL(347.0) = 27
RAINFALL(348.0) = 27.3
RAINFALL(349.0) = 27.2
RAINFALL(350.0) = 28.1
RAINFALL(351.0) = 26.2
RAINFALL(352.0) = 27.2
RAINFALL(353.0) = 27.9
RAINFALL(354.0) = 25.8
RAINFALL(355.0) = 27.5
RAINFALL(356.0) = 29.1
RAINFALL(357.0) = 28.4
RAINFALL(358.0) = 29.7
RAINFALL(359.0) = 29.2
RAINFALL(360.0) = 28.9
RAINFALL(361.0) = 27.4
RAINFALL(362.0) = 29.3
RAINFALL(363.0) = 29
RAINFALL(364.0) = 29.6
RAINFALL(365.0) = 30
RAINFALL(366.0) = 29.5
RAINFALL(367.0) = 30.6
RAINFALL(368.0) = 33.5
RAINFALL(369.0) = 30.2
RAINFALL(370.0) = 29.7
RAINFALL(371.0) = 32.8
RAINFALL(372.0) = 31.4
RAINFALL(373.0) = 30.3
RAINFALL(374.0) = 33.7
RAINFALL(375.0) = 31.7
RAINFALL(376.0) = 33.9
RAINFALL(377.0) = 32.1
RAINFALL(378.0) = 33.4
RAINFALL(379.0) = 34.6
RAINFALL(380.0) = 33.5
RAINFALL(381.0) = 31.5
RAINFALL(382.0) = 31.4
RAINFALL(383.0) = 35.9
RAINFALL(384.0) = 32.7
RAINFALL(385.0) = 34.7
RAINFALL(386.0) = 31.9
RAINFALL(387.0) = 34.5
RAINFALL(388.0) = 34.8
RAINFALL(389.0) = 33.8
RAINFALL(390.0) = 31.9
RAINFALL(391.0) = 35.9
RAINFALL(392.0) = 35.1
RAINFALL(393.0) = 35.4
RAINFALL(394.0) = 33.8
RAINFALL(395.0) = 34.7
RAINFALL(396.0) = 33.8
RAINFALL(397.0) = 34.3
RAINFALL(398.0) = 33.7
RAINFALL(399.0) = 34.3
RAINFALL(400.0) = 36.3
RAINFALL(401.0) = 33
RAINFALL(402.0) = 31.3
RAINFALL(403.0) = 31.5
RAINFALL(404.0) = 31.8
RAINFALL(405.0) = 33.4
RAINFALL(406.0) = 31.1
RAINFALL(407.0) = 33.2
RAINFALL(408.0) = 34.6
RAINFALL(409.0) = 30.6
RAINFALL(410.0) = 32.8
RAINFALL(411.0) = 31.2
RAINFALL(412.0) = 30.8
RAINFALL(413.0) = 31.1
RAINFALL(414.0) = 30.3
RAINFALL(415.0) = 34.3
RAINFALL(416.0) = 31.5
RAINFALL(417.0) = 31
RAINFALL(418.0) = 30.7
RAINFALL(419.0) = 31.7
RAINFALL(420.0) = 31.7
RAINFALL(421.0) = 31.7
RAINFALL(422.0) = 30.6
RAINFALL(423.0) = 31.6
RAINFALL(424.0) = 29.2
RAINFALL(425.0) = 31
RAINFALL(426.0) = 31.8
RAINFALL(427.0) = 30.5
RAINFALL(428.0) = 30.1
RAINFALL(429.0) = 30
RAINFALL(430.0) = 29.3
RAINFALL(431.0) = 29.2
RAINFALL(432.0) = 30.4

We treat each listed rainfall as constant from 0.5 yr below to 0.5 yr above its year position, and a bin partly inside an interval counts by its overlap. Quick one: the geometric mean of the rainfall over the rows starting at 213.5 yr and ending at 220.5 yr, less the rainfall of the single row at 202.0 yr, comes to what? -3.4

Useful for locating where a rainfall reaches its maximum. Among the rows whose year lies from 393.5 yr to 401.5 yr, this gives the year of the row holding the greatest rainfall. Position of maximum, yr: 400.0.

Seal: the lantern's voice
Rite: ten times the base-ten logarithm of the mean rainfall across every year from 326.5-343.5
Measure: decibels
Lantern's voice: 14.4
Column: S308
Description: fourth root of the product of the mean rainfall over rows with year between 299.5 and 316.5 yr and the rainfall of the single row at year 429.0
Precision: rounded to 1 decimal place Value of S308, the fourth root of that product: 5.4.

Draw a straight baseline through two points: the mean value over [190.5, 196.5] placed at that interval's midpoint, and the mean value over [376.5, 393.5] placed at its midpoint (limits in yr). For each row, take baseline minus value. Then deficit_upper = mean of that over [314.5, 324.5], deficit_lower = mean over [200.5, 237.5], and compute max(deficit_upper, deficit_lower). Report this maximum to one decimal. 3.1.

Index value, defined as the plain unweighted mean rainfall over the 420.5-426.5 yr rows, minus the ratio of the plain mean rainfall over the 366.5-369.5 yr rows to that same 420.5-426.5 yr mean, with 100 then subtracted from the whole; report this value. -70.0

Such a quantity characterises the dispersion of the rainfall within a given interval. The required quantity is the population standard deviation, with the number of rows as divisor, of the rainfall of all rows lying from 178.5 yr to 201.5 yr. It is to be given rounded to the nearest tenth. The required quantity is 1.8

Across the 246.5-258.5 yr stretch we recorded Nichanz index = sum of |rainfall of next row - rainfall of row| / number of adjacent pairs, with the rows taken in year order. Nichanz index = 1.05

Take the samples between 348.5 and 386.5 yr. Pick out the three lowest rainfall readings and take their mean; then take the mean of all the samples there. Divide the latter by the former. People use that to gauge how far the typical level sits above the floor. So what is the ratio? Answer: 1.16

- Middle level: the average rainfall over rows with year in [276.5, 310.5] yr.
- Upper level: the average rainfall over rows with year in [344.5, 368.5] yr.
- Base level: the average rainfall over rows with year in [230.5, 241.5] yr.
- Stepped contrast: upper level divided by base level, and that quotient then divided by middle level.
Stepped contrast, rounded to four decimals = 0.0363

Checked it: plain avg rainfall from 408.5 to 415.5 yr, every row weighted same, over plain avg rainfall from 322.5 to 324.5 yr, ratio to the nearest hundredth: 1.05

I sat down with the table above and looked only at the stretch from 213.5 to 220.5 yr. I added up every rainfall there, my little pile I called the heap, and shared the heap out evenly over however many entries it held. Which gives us 25.9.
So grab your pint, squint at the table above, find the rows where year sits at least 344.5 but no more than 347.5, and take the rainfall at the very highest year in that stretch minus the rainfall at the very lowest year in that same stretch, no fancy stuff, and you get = -1.3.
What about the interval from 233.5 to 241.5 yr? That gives 1.0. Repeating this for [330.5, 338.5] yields -0.9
